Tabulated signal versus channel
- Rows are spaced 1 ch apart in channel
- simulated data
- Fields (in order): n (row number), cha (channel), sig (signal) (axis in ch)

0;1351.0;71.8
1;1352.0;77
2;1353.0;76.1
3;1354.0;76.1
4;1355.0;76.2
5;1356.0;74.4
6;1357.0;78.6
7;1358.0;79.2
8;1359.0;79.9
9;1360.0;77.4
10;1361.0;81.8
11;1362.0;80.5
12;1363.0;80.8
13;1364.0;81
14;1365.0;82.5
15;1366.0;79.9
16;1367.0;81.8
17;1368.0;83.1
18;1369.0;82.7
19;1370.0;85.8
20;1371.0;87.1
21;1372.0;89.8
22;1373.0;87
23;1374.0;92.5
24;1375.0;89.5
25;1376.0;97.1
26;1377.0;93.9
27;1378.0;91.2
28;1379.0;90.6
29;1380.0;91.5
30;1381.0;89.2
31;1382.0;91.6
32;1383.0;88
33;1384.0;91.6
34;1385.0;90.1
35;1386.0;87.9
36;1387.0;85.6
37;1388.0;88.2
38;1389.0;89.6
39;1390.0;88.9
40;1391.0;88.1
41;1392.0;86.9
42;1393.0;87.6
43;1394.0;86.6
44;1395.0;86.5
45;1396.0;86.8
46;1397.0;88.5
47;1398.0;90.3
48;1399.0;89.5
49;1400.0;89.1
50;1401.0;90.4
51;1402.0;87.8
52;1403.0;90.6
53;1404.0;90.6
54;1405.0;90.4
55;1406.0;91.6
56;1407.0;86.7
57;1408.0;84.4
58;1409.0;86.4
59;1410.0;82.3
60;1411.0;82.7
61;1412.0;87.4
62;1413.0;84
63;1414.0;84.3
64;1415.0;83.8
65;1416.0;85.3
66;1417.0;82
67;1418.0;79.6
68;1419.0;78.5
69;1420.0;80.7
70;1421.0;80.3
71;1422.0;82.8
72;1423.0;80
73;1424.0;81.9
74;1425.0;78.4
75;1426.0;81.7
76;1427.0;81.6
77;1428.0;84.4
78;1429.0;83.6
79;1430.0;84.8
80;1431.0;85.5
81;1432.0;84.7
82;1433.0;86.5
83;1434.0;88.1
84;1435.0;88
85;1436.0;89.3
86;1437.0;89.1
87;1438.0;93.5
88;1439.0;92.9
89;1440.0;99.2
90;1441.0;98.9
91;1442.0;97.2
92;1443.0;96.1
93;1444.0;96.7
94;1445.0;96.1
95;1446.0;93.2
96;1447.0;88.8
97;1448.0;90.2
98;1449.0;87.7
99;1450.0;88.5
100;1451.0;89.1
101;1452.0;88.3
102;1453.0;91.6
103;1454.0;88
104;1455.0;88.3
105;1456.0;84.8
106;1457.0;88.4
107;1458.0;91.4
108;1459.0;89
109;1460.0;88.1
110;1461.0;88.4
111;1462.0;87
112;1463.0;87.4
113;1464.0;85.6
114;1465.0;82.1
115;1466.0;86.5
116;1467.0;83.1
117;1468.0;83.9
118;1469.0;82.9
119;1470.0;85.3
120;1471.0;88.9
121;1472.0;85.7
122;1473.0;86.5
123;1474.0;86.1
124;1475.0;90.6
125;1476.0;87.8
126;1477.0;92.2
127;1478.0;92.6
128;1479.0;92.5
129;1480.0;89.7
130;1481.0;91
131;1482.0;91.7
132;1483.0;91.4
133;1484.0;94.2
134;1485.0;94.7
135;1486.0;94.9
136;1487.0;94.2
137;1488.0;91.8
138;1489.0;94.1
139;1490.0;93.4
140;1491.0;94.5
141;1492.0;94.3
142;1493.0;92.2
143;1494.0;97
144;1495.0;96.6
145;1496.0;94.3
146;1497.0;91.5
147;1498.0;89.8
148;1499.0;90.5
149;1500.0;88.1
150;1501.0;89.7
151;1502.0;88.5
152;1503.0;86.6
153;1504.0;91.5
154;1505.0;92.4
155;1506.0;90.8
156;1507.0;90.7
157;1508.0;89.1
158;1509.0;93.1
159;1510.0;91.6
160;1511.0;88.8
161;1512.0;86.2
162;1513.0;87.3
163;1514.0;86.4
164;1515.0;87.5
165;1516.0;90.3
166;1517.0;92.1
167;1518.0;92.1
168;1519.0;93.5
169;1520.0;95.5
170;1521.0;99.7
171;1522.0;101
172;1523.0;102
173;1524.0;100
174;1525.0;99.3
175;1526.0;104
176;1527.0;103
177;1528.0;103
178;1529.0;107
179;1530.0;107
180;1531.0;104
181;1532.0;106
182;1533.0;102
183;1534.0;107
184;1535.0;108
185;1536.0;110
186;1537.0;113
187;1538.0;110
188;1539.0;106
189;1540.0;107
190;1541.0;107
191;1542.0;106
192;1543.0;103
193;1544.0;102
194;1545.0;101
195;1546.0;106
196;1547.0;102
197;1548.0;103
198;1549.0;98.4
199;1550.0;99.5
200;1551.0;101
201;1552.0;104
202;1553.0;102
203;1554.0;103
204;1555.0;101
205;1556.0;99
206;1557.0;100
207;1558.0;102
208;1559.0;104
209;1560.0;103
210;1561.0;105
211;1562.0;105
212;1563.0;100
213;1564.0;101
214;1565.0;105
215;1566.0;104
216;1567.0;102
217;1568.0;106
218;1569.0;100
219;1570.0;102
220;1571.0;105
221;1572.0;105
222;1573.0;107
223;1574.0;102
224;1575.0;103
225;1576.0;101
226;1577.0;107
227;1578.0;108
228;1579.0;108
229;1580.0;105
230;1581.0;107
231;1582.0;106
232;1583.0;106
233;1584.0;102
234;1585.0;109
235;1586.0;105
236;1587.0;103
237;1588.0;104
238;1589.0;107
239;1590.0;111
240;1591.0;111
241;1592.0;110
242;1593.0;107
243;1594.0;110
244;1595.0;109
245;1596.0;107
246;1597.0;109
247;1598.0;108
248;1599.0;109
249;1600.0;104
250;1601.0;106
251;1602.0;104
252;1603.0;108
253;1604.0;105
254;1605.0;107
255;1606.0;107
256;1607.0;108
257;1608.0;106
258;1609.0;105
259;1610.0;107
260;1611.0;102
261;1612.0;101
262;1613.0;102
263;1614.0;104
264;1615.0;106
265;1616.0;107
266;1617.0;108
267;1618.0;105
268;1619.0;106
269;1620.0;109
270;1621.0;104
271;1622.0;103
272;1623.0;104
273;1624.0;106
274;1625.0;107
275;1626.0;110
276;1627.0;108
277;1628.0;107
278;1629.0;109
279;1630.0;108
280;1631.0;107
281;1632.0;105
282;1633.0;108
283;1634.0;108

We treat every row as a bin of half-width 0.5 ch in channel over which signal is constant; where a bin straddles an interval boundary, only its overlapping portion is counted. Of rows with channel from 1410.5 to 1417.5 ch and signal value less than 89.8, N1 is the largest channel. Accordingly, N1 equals 1417.0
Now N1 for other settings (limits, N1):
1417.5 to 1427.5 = 1427.0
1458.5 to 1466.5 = 1466.0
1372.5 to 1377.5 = 1375.0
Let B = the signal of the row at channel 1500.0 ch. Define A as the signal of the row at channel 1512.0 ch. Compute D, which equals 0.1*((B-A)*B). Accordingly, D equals 17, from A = 86.2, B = 88.1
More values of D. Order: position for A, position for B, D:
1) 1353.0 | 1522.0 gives 251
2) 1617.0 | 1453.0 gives -150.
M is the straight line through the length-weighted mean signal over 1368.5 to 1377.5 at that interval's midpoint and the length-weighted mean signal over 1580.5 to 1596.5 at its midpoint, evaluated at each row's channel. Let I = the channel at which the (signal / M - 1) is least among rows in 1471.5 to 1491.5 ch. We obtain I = 1472.0 ch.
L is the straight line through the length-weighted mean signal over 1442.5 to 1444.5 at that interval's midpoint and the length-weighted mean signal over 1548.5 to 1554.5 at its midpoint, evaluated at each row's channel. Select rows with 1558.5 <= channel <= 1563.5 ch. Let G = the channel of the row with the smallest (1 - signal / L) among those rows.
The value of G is 1561.0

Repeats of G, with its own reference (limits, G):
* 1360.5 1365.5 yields 1365.0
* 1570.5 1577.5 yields 1573.0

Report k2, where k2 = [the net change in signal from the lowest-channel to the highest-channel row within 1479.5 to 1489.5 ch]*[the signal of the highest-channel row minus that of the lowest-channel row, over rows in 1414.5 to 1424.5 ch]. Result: -8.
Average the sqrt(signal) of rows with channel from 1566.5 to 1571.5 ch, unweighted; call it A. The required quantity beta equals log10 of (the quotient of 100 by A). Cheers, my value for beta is 0.994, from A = 10.1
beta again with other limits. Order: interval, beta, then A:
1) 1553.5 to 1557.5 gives 0.998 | 10.0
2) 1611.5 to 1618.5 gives 0.990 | 10.2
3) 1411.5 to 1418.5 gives 1.038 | 9.2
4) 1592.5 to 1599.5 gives 0.982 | 10.4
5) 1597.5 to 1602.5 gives 0.987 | 10.3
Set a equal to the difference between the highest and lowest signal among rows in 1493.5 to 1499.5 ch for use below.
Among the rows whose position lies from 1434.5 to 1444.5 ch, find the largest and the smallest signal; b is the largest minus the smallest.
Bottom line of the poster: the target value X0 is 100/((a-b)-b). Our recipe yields -7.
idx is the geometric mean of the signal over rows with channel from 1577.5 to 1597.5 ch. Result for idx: 107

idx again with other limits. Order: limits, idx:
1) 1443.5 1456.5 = 90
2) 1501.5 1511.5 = 90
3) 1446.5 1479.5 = 88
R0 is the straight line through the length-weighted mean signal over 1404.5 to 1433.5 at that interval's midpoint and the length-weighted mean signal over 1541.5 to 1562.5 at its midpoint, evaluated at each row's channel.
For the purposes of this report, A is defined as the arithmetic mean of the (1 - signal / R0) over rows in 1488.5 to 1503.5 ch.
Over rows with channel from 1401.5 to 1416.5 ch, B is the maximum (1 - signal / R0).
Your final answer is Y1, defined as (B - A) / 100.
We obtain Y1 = -0.0002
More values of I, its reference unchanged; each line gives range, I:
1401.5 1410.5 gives 1410.0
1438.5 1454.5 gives 1454.0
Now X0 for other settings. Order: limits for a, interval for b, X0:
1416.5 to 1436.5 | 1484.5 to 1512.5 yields -9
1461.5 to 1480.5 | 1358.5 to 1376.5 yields -3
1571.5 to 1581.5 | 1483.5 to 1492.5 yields 125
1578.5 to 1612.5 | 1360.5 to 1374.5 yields -7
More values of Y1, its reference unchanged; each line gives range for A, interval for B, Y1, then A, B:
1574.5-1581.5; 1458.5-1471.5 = 0.0008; 0.004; 0.09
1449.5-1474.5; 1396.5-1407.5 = -0.0009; 0.030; -0.06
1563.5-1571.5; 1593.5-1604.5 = 0.0004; 0.014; 0.05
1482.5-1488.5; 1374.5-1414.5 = 0.0001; -0.006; 0.00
